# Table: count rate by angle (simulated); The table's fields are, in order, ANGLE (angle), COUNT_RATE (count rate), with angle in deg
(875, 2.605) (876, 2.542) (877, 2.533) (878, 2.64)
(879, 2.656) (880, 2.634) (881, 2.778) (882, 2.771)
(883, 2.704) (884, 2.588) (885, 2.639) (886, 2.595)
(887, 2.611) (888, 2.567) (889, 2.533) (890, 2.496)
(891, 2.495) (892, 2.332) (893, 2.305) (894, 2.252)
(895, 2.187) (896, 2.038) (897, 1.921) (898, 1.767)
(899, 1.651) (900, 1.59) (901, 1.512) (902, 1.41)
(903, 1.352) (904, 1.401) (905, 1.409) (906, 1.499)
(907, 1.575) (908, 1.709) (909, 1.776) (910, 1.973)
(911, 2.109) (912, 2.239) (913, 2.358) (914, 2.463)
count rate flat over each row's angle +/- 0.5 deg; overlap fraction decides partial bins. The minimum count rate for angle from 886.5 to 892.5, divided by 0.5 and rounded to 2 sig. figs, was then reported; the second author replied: 4.7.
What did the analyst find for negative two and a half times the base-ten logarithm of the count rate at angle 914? -0.98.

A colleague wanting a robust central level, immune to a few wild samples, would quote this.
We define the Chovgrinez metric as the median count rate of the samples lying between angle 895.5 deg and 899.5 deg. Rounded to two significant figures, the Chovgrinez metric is 1.8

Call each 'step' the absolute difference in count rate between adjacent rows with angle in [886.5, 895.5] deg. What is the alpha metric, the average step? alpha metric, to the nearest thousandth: 0.053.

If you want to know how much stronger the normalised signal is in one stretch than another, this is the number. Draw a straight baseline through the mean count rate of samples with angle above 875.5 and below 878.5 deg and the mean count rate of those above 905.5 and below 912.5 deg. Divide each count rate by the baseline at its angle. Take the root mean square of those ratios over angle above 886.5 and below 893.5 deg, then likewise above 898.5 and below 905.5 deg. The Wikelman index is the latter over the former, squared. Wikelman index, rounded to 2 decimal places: 0.46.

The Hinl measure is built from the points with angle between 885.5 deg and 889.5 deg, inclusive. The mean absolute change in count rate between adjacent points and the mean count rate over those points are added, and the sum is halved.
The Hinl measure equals 1.3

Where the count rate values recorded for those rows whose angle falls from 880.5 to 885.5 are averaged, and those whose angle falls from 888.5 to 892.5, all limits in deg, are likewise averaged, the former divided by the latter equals 1.09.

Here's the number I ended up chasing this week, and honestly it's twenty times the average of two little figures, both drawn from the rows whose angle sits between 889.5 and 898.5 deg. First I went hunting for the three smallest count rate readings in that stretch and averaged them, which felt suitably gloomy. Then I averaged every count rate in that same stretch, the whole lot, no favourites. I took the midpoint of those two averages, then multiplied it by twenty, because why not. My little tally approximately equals 41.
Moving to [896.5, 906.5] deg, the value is 29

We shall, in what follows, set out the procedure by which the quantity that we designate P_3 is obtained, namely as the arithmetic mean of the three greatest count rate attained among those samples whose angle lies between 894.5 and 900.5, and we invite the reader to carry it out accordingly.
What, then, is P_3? 2.0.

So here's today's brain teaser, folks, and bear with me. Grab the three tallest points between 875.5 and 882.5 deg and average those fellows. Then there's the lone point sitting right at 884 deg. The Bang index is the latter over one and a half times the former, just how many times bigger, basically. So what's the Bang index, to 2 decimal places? 0.63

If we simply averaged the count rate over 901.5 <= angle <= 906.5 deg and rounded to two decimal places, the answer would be 1.41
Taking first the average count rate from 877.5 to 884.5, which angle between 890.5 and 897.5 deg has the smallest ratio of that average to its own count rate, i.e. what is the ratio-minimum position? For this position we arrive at 891 deg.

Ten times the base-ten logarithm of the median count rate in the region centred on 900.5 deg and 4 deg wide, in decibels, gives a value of 1.9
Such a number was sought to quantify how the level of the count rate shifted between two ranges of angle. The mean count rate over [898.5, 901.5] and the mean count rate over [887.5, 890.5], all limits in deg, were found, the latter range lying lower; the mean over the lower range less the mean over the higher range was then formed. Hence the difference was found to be 0.95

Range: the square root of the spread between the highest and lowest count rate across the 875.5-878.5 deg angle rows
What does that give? 0.33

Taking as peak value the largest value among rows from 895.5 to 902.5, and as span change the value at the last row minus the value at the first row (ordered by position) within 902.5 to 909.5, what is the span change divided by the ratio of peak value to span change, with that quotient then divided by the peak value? 0.043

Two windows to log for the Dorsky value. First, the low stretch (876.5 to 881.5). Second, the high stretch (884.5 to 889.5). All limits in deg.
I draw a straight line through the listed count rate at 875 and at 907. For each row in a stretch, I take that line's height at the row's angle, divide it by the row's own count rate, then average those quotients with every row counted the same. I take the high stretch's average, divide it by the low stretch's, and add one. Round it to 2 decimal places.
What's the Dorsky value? 1.92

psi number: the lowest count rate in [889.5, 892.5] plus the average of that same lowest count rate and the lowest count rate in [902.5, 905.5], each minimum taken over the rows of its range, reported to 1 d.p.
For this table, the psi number 4.2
